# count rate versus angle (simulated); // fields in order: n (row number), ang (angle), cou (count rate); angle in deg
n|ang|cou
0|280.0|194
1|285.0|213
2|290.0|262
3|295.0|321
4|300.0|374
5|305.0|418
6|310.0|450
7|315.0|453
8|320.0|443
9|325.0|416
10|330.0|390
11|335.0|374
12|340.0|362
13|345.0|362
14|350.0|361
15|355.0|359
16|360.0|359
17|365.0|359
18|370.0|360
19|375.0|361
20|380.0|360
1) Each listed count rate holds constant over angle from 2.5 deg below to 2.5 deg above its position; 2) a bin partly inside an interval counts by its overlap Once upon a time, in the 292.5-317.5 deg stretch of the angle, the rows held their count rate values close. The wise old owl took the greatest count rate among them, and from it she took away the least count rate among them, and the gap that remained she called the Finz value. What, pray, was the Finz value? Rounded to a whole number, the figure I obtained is 132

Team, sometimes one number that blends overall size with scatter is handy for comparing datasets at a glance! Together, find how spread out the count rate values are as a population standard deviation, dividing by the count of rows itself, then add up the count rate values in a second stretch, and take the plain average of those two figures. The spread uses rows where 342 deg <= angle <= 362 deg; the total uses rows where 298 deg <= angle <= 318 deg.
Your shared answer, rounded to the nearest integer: 848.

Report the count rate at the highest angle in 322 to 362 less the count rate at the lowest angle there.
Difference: -57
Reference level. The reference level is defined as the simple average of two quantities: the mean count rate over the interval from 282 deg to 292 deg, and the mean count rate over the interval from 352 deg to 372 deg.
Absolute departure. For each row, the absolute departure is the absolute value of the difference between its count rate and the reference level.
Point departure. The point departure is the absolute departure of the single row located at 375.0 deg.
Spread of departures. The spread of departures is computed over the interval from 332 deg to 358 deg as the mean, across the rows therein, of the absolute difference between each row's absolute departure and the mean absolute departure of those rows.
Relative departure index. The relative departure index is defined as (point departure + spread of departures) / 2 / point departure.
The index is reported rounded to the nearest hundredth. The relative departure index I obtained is 0.53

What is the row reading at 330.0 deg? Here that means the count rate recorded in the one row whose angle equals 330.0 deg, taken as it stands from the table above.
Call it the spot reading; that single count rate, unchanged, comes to 390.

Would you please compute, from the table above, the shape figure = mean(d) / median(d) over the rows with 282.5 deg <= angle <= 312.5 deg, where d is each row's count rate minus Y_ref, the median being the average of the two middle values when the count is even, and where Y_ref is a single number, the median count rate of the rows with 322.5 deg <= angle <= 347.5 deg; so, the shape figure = 1.3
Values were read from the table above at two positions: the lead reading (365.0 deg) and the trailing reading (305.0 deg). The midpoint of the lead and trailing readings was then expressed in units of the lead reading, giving 1.08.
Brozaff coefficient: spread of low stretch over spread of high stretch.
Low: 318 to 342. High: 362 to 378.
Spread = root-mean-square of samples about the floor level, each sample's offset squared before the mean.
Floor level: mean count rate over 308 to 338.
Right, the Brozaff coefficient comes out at 0.6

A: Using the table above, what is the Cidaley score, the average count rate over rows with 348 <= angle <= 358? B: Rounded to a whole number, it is 360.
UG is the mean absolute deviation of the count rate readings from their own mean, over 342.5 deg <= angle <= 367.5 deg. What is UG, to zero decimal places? 1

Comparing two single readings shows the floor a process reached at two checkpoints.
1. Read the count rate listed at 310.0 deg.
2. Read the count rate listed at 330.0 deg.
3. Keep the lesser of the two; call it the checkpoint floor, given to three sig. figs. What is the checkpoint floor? 390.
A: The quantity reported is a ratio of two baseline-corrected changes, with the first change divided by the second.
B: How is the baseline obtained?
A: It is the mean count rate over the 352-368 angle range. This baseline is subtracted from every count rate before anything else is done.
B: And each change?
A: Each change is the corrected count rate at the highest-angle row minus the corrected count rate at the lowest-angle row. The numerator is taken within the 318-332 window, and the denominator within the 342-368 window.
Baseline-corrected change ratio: 18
